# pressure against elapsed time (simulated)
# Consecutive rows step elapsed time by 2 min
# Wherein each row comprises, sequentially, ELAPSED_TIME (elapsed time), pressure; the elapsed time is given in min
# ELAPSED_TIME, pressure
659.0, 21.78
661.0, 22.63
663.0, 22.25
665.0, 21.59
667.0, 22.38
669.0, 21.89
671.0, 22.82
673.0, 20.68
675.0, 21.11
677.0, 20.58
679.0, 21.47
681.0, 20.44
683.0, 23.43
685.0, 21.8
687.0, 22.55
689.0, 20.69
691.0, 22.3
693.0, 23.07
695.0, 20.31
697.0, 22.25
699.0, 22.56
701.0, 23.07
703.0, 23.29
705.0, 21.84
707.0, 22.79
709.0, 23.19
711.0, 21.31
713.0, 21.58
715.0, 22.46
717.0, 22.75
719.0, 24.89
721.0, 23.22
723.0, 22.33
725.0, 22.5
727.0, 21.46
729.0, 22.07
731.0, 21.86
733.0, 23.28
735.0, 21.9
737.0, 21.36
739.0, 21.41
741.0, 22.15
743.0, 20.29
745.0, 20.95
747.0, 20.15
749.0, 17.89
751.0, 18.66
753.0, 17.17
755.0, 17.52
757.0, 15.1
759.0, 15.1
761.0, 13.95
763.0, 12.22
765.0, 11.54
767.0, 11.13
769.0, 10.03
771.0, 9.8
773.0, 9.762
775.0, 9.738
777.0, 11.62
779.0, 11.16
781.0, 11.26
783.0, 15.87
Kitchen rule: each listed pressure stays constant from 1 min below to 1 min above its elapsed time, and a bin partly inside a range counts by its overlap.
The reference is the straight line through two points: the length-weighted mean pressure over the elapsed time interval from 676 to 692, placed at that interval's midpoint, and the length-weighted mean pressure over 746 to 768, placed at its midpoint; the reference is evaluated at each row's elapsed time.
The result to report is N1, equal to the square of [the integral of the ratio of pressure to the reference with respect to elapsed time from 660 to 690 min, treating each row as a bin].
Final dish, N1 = 849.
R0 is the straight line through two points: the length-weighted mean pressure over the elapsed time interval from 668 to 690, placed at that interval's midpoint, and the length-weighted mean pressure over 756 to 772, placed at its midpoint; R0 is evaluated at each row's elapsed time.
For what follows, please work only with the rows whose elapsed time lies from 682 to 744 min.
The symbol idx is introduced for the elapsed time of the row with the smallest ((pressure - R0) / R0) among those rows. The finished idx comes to 689.0 min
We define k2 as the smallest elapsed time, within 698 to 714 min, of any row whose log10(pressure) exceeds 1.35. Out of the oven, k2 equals 699.0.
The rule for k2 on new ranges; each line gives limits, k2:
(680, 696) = 683.0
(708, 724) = 709.0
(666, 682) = 671.0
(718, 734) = 719.0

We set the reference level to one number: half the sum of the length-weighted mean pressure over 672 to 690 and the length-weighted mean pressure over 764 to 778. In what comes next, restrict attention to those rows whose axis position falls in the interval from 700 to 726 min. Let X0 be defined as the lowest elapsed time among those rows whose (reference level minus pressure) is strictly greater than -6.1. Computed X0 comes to 705.0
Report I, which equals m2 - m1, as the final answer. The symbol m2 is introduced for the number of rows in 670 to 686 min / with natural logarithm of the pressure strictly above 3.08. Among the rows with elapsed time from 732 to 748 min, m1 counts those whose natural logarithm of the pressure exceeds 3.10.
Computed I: 2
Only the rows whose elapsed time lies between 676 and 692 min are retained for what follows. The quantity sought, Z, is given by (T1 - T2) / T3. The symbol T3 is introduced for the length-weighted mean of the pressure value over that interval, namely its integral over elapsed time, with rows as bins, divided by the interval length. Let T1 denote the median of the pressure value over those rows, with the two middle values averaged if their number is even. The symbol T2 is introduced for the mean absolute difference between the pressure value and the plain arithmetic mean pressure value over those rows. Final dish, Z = 0.959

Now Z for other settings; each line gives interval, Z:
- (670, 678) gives 0.945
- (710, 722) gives 0.955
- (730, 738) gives 0.963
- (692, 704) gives 0.983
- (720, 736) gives 0.972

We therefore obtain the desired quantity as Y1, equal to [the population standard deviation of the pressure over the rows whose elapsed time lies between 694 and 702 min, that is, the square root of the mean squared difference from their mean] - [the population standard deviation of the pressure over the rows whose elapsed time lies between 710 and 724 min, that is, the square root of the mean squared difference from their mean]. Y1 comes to -0.05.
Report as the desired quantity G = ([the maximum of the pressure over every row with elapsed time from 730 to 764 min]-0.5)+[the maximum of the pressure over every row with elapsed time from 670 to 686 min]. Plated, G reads 46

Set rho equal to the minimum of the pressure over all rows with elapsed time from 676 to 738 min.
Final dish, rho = 20.31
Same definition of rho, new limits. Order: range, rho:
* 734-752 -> 17.89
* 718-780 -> 9.738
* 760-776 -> 9.738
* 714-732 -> 21.46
